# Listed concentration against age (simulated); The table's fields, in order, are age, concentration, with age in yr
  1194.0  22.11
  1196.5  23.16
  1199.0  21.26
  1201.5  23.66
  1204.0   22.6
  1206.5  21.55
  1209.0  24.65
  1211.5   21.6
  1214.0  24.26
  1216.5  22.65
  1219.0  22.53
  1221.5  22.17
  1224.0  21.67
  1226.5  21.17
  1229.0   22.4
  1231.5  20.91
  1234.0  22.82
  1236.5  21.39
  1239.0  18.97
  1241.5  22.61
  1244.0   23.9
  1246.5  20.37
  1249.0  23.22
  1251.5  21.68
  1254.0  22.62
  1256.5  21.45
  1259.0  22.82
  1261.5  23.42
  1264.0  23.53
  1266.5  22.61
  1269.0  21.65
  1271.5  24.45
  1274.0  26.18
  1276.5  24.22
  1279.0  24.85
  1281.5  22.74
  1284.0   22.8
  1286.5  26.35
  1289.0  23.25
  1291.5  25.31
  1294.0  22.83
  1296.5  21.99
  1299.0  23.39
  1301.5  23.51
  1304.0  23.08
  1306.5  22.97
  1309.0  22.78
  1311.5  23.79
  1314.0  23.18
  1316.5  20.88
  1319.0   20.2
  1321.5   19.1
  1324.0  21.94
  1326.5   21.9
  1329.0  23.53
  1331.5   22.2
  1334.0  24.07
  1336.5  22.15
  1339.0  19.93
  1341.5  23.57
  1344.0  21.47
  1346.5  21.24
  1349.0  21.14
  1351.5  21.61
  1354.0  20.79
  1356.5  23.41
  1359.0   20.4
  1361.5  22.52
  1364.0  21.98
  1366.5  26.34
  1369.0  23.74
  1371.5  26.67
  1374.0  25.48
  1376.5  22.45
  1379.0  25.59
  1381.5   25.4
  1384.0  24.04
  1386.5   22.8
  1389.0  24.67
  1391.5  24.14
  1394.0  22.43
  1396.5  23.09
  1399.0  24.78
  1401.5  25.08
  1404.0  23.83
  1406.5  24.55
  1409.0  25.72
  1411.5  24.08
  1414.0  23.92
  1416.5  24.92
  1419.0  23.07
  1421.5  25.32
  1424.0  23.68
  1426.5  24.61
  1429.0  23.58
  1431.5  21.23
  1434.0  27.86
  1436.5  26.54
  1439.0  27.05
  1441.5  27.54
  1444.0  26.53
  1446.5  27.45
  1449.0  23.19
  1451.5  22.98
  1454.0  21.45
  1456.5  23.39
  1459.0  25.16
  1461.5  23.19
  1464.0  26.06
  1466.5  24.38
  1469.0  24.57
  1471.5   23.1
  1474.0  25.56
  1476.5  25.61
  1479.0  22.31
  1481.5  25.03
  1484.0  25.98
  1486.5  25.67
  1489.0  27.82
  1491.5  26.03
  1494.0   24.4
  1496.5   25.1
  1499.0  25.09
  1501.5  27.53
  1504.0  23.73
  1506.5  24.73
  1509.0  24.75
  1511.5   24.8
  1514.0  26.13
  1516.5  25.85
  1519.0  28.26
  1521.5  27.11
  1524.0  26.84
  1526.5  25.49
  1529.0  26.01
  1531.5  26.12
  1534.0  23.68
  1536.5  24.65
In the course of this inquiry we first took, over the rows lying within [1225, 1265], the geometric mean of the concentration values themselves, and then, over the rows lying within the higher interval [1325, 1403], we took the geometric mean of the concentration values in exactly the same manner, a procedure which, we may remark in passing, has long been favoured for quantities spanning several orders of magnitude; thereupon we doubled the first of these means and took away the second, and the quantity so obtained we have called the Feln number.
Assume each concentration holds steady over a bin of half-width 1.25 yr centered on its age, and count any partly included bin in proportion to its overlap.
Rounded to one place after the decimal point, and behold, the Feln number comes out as 21.0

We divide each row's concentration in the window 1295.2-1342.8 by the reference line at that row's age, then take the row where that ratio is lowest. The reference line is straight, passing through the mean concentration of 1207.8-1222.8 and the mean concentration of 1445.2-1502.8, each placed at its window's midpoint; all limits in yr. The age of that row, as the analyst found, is 1321.5 yr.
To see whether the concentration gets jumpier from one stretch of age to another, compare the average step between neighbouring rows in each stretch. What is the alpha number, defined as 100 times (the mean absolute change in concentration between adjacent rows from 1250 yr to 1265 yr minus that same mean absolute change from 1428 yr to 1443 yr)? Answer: -142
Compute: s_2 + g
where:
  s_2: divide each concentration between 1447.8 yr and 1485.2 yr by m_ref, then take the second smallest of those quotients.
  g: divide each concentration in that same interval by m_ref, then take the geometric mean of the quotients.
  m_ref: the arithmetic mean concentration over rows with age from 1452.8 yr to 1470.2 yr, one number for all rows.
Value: 1.93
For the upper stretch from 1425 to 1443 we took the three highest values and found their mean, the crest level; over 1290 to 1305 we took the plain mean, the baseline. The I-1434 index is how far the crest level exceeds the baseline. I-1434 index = 4.13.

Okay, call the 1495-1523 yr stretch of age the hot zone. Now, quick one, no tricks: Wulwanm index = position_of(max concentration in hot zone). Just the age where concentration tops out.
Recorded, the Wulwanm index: 1519.0 yr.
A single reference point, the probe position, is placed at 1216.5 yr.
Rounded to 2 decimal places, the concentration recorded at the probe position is 22.65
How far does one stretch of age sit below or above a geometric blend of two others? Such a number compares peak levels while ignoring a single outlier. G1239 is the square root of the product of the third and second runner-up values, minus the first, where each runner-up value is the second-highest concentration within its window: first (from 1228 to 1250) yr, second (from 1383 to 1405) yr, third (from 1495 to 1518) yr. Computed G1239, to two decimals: 2.23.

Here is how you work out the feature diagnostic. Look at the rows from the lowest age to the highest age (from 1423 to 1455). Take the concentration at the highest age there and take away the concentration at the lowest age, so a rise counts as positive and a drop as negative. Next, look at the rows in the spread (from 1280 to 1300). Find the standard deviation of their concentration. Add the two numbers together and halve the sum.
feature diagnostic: -0.4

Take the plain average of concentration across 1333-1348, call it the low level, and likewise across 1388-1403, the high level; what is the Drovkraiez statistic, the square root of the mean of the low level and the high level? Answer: 4.80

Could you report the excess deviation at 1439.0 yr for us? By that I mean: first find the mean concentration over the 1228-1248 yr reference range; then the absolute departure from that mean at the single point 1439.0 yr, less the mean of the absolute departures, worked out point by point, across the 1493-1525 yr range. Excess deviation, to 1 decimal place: 1.3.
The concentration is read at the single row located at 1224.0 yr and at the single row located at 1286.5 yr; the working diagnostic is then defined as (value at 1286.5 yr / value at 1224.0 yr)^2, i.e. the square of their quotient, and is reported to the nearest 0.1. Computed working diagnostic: 1.5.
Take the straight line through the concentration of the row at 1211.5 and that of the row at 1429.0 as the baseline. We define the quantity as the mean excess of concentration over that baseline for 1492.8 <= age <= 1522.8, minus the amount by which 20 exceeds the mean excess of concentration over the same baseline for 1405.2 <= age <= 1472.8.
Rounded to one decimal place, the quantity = -17.7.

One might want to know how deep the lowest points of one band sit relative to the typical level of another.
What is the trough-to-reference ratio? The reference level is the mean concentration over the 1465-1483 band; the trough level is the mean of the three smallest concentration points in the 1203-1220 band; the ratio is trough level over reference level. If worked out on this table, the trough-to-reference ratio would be 0.90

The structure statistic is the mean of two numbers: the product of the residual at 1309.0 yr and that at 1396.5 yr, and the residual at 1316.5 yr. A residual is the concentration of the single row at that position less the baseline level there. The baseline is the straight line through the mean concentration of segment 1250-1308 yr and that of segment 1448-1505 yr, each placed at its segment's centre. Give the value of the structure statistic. -1.0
